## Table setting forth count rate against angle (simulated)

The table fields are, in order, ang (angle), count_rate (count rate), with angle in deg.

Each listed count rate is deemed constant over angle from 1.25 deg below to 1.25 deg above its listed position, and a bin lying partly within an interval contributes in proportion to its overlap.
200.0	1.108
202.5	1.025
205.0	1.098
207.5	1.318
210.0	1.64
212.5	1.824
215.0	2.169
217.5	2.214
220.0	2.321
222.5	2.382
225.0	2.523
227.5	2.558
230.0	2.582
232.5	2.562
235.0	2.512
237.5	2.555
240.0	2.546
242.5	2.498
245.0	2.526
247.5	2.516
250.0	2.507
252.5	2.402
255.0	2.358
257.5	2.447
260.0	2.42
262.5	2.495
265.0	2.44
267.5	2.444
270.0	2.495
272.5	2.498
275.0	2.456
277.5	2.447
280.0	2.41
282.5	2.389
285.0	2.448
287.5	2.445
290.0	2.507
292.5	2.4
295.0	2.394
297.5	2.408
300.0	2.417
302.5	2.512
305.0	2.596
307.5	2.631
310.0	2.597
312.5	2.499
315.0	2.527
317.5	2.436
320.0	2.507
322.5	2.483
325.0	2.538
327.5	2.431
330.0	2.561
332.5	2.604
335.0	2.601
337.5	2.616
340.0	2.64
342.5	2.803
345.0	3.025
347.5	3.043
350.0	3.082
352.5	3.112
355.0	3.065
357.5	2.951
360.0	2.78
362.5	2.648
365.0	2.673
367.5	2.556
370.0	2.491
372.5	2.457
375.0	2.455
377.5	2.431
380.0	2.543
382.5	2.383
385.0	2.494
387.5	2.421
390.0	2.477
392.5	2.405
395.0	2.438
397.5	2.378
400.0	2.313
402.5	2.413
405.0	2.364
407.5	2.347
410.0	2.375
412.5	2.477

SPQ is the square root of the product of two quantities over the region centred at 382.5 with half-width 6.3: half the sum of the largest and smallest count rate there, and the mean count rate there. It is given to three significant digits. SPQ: 2.46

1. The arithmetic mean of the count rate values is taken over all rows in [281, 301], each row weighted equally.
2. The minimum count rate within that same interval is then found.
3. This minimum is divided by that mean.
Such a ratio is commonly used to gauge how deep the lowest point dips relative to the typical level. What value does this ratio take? 0.985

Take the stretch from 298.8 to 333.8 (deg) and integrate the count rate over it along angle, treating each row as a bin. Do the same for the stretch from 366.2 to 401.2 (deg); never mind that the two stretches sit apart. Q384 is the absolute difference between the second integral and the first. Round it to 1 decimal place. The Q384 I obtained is 2.7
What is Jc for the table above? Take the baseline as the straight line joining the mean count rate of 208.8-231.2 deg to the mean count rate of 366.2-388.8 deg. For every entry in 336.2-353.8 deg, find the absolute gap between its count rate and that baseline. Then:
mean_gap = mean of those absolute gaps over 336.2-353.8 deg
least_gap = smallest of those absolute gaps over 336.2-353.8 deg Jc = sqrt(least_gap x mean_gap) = 0.31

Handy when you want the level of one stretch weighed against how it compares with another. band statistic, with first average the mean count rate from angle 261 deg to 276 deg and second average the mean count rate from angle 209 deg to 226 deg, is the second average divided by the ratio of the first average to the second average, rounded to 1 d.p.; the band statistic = 1.9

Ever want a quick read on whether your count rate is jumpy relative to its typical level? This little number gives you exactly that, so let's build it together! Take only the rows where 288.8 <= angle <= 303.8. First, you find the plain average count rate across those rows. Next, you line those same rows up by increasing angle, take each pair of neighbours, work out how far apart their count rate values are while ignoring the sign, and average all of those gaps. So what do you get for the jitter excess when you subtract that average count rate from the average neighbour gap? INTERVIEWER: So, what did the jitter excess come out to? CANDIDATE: -2.39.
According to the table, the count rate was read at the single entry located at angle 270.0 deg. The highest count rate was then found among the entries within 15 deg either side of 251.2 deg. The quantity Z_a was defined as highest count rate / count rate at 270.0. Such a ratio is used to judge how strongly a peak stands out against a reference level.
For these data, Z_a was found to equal 1.02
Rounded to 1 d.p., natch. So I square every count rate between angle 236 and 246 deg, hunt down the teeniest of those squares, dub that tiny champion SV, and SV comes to 6.2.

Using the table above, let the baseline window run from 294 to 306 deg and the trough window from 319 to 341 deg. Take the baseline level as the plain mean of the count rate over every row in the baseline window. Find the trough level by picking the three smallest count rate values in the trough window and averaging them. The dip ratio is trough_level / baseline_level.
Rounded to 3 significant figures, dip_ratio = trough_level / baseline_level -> 1.00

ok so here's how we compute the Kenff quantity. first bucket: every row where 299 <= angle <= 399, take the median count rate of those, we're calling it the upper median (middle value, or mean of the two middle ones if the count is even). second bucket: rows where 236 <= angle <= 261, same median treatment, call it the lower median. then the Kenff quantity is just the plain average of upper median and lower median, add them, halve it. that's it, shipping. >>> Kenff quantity 2.52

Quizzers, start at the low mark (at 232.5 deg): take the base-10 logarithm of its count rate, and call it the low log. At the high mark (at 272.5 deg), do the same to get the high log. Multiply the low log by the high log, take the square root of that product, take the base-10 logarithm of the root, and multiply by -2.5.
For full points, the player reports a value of 0.99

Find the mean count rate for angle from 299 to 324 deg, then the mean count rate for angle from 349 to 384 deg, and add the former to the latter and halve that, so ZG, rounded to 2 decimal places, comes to 2.60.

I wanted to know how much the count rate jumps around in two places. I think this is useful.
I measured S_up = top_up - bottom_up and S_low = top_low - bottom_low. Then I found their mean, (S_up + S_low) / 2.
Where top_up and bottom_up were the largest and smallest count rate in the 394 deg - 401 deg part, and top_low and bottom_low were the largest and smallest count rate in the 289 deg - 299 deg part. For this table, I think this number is 0.119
